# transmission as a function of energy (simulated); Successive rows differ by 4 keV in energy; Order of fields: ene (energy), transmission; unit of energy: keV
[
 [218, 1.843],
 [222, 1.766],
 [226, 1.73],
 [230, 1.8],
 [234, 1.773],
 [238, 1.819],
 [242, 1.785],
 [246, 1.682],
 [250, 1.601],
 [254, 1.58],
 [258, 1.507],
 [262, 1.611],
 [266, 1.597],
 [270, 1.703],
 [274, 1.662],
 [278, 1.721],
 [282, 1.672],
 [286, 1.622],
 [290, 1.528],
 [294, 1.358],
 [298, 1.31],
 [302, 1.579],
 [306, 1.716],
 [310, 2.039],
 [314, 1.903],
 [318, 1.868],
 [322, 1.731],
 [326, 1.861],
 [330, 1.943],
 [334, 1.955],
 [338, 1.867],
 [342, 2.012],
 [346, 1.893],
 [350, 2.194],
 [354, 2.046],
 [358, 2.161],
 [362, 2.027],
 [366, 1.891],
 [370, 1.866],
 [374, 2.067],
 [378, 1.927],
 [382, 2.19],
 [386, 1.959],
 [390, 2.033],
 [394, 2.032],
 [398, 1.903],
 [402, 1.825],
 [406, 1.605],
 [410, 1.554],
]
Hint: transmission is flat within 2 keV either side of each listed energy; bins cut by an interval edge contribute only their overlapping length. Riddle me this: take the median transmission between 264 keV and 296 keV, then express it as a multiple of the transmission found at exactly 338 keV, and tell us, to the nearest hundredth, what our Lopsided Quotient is 0.88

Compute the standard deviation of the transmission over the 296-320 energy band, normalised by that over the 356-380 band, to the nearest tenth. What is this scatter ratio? 2.3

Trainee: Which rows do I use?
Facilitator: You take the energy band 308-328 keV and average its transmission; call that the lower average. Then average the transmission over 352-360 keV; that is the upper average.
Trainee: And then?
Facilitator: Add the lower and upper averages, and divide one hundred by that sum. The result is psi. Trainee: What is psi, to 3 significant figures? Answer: 25.1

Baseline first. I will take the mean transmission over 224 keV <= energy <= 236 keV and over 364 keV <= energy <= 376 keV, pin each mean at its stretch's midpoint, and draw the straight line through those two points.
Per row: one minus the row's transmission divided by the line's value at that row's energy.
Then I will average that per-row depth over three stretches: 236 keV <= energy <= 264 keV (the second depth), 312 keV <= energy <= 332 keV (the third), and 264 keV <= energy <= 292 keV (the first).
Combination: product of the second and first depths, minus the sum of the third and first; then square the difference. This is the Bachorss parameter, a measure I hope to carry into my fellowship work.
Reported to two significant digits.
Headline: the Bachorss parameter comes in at 0.011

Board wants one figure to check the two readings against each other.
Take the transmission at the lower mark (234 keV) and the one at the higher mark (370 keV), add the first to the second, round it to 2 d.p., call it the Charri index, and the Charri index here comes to 3.64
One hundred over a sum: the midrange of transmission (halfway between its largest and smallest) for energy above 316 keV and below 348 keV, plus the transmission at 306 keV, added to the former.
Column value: 27.9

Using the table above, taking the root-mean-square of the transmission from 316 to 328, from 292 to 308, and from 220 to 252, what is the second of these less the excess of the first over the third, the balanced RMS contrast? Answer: 1.42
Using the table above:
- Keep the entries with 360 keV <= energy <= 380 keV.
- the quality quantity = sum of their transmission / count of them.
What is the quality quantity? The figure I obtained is 1.96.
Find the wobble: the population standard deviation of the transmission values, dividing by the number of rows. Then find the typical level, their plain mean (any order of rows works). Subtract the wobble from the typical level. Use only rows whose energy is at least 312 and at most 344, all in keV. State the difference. 1.81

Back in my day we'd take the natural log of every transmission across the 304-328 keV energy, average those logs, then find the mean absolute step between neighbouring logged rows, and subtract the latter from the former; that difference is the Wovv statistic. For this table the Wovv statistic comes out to 0.533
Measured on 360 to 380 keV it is 0.606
